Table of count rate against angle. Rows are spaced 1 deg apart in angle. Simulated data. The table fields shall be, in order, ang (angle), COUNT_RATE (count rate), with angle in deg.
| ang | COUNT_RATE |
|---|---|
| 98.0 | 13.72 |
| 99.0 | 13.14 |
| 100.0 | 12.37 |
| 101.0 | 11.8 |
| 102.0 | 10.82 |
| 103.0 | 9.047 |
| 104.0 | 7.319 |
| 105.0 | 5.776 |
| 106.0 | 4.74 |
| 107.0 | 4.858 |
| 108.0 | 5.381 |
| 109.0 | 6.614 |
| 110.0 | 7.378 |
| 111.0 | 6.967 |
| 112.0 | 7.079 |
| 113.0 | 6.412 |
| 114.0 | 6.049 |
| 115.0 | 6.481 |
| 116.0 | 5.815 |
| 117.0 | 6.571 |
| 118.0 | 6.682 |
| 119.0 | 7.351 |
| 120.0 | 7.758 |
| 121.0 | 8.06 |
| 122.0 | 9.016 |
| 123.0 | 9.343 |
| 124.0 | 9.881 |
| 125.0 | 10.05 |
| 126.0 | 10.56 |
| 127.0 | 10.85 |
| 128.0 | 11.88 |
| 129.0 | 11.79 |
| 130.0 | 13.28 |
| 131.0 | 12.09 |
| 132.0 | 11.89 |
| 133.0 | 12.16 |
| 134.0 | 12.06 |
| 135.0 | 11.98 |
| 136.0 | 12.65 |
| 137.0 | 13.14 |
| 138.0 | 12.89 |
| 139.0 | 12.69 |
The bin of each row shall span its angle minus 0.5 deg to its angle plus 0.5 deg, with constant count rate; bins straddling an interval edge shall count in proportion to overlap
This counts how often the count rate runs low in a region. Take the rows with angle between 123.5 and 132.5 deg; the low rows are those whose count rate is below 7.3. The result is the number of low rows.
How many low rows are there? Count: 0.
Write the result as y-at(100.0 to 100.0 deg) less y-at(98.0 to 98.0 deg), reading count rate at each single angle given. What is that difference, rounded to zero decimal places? -1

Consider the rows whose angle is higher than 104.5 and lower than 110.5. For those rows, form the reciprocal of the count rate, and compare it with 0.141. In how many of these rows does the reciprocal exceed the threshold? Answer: 5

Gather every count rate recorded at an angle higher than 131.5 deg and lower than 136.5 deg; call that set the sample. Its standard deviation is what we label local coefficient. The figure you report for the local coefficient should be 0.3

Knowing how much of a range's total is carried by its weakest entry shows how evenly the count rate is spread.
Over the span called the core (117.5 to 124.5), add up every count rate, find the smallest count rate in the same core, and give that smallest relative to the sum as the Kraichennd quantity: 0.115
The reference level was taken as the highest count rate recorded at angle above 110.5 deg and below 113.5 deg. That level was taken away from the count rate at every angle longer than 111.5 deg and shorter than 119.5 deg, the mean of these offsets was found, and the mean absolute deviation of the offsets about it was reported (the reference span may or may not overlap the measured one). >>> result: 0.37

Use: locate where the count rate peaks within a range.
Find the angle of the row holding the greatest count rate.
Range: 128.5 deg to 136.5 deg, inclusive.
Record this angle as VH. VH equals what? 130.0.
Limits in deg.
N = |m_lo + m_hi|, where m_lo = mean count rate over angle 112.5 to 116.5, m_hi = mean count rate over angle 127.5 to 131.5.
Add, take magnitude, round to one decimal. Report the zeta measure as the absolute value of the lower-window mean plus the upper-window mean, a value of 18.4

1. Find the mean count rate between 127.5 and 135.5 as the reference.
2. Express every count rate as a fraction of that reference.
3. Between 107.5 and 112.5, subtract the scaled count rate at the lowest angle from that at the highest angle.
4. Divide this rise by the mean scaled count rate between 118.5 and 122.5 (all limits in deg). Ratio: 0.21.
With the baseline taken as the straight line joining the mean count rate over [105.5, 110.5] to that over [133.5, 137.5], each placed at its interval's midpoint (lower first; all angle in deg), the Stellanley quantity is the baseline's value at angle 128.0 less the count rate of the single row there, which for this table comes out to -1.2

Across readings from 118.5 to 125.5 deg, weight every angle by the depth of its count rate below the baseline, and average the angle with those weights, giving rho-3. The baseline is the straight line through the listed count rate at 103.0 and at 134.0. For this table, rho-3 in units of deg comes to 121.3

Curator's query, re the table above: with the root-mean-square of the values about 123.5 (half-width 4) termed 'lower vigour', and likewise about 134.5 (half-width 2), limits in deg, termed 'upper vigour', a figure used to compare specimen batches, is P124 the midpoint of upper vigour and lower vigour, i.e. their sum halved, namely 10.9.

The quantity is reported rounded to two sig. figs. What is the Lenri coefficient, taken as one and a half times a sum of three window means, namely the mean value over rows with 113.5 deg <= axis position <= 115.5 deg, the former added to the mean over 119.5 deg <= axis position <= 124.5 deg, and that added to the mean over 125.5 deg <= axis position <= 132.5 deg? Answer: 40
